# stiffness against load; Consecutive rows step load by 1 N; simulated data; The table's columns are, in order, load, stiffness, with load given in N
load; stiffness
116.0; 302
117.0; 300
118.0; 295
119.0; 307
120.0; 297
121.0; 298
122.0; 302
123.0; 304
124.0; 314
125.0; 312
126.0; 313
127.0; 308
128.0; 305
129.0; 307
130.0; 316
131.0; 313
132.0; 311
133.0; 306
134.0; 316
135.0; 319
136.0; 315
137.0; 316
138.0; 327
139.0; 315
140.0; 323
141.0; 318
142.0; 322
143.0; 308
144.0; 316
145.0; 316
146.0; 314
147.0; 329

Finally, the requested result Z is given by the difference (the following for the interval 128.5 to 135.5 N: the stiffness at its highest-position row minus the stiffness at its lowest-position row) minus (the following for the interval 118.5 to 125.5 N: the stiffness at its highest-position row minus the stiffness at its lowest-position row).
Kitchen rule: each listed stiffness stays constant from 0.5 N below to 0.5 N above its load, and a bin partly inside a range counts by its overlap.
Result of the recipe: 7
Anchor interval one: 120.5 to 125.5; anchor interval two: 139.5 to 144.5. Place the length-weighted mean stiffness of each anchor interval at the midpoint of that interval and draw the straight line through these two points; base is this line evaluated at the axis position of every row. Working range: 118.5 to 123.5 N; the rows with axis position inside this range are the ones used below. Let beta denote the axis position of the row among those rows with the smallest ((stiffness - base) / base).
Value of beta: 120.0 N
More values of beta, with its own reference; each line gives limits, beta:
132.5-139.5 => 133.0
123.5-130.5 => 128.0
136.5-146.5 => 143.0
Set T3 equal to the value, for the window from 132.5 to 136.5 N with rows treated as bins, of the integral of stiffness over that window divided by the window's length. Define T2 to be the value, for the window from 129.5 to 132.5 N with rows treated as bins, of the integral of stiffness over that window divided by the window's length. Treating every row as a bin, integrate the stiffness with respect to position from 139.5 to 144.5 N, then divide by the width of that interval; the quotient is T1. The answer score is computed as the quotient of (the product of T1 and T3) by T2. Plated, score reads 318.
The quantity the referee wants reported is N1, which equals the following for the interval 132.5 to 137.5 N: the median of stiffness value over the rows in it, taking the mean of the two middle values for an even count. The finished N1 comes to 316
